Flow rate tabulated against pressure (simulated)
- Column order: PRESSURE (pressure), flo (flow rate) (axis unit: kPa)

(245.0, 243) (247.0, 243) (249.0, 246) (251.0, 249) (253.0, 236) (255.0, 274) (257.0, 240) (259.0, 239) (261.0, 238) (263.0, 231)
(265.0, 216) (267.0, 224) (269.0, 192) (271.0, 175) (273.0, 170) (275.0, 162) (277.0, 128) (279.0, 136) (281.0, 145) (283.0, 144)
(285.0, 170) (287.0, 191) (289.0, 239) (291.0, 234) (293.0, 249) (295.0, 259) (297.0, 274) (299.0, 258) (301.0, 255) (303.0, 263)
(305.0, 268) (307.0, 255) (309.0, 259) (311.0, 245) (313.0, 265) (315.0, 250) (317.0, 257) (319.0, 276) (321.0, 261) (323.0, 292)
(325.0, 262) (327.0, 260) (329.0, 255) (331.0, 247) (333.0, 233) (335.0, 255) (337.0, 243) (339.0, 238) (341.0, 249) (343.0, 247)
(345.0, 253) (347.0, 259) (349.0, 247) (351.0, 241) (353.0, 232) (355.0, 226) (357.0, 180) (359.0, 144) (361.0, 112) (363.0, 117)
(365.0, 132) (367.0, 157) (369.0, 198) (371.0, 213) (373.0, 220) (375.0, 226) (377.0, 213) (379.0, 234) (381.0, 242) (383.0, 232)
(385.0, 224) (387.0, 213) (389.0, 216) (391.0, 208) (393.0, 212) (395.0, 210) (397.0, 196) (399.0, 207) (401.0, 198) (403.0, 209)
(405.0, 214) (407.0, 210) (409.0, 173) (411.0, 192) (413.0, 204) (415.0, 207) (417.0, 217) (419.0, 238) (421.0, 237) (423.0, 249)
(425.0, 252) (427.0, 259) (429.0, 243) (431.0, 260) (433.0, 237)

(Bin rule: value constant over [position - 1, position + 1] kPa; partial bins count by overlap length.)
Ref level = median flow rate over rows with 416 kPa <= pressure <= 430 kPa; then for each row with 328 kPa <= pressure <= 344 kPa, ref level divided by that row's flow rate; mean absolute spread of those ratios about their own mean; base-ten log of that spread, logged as -1.62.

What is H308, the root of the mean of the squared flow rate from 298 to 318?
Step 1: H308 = 258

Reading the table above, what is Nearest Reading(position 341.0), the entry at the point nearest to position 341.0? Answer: 249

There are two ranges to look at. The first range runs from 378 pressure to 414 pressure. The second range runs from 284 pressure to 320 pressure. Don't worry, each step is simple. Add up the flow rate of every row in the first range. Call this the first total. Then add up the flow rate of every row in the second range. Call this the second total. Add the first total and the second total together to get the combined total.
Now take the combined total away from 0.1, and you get -8261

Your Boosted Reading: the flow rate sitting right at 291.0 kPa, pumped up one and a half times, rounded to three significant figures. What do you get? 351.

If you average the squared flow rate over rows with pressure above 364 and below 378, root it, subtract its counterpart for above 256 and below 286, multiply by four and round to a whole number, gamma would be 22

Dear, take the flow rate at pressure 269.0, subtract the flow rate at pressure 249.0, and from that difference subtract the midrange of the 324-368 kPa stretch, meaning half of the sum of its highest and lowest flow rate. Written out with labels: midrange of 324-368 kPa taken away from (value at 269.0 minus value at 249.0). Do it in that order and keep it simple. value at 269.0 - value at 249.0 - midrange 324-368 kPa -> -241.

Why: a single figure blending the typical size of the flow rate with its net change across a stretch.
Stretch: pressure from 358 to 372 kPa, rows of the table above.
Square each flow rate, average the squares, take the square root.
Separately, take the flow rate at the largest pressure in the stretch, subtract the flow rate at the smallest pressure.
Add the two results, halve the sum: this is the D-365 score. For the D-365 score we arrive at 113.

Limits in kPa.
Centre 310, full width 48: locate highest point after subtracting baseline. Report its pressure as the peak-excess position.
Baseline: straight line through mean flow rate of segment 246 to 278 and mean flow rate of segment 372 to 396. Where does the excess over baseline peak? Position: 323.0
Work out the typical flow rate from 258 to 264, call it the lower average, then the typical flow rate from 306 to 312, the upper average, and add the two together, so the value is 489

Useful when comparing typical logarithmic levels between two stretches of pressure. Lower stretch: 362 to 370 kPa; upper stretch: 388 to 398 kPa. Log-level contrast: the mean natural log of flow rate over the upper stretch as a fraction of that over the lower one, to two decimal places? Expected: 1.07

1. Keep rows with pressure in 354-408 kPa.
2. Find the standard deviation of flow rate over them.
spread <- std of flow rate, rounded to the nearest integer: 35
